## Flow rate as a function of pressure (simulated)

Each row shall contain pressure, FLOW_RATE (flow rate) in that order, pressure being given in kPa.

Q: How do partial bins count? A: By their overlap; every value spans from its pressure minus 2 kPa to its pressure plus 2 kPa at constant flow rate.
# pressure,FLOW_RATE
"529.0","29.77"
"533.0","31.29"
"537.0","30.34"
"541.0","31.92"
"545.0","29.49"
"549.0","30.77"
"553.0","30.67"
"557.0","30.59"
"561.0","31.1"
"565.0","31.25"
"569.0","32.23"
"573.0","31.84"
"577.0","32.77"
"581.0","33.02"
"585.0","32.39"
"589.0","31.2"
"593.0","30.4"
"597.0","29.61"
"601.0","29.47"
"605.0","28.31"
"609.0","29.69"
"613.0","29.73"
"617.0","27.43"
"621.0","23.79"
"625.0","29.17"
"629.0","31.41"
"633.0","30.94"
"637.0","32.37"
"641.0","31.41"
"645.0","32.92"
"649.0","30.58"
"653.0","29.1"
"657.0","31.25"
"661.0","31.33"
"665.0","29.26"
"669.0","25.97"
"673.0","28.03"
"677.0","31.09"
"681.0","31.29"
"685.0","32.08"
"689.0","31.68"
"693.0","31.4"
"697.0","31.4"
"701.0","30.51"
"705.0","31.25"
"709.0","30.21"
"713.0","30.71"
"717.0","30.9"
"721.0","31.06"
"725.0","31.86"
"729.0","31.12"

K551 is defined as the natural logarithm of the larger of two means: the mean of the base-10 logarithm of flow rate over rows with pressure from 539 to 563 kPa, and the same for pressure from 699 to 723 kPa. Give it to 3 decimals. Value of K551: 0.398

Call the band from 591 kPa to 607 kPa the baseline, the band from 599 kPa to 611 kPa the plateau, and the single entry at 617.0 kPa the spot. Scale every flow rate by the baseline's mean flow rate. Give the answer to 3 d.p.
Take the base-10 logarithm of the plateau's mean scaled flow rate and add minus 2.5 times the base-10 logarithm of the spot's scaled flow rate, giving 0.073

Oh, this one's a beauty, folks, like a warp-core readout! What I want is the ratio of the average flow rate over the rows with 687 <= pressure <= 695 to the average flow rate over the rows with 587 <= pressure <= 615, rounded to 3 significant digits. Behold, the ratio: 1.06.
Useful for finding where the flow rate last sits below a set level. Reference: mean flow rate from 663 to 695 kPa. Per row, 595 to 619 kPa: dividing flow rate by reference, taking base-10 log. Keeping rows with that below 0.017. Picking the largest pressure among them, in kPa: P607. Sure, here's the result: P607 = 617.0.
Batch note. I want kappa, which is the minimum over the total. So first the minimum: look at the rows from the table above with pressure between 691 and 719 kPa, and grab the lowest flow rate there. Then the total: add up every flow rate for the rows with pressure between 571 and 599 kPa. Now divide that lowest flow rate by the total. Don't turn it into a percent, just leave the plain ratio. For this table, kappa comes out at 0.137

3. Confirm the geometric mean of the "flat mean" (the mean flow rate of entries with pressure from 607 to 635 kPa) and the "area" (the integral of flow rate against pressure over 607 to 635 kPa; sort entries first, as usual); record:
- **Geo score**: 153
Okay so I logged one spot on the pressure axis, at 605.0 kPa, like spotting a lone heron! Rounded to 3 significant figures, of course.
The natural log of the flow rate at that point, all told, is 3.34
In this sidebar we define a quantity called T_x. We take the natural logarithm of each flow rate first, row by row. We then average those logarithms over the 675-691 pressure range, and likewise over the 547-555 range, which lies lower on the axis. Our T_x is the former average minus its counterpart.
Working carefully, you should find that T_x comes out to 0.026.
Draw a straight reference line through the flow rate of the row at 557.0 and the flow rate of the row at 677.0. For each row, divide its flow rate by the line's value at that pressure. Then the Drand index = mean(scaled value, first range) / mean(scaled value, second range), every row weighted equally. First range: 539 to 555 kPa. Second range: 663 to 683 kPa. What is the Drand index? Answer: 1.07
